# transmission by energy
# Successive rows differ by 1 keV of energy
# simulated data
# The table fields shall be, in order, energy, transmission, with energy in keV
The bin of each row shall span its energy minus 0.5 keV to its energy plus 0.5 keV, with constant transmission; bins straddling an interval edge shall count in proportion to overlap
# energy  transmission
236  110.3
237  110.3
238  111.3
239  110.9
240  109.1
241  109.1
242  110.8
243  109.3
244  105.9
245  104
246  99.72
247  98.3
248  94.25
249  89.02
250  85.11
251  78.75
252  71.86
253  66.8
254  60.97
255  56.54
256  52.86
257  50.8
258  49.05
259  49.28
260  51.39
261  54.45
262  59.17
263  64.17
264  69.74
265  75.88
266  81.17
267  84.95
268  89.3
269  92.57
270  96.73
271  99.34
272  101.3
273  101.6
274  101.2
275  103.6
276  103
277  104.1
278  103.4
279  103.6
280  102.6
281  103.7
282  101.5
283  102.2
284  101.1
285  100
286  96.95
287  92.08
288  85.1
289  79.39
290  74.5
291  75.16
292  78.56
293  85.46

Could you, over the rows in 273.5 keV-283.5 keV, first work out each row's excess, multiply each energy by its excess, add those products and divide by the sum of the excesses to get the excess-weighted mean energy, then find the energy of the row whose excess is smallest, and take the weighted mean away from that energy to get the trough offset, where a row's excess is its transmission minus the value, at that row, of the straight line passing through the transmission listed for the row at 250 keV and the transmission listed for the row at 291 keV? -4.6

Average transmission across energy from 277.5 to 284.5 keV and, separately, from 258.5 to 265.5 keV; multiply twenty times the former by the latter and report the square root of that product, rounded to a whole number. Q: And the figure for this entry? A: 353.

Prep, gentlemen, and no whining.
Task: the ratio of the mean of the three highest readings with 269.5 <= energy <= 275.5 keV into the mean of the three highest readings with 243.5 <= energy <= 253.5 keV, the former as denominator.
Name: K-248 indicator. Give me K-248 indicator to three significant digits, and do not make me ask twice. 1.01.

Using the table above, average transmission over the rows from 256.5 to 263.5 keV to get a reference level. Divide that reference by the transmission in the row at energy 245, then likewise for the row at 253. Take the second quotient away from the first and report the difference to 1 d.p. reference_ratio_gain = -0.3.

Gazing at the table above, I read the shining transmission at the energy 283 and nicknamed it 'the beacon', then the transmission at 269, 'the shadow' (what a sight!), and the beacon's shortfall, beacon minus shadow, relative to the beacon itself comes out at 0.09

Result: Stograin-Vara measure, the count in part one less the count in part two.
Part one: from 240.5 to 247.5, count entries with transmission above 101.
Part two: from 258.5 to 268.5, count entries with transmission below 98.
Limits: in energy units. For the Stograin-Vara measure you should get -5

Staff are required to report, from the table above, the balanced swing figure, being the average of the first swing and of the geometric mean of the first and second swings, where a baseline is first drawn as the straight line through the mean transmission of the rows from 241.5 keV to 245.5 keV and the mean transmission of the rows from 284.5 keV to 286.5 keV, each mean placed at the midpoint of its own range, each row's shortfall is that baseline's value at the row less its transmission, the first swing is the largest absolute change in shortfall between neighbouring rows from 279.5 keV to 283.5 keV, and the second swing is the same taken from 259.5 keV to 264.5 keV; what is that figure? 2.7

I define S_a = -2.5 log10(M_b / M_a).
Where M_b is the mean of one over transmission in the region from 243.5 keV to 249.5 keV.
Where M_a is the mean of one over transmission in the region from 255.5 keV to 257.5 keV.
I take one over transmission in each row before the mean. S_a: 0.69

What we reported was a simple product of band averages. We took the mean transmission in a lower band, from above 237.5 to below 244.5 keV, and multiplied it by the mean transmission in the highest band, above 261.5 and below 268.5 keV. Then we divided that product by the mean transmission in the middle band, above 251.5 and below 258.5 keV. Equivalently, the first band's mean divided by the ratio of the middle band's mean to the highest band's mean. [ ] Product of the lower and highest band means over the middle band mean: 140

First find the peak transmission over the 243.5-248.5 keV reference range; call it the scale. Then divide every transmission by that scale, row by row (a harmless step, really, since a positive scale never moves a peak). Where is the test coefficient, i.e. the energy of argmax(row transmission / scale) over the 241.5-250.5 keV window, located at 242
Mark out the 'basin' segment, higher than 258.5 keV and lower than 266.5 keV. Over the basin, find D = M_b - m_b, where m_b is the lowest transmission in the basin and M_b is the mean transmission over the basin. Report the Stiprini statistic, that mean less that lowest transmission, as 13.9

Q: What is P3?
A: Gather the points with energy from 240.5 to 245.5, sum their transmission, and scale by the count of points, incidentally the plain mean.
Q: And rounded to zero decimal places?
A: 108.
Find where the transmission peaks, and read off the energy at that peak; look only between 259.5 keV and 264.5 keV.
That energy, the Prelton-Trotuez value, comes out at 264 keV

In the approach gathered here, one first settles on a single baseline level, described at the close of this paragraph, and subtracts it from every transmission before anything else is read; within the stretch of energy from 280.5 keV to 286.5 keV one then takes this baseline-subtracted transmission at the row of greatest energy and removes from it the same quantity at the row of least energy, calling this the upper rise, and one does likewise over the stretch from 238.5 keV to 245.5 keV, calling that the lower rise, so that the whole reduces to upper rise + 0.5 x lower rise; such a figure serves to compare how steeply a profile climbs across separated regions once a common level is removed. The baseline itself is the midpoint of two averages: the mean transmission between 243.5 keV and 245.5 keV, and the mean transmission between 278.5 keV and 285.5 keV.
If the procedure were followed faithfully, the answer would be -10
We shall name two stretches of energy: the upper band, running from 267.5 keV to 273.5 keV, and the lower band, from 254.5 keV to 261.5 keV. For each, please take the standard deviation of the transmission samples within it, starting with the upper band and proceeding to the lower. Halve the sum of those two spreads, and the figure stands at 4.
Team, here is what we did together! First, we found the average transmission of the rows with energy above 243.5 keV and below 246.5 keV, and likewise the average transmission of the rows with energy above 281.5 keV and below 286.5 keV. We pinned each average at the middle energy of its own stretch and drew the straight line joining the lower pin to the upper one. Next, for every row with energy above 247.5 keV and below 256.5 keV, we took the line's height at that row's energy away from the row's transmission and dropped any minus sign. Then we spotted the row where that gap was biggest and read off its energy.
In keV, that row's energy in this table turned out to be 256 keV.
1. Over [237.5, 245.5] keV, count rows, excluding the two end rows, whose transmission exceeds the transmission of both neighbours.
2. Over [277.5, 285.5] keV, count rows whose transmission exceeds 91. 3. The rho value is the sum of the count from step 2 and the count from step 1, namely 9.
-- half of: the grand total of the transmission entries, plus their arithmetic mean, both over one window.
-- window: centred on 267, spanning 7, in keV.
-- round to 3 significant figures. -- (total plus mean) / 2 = 337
